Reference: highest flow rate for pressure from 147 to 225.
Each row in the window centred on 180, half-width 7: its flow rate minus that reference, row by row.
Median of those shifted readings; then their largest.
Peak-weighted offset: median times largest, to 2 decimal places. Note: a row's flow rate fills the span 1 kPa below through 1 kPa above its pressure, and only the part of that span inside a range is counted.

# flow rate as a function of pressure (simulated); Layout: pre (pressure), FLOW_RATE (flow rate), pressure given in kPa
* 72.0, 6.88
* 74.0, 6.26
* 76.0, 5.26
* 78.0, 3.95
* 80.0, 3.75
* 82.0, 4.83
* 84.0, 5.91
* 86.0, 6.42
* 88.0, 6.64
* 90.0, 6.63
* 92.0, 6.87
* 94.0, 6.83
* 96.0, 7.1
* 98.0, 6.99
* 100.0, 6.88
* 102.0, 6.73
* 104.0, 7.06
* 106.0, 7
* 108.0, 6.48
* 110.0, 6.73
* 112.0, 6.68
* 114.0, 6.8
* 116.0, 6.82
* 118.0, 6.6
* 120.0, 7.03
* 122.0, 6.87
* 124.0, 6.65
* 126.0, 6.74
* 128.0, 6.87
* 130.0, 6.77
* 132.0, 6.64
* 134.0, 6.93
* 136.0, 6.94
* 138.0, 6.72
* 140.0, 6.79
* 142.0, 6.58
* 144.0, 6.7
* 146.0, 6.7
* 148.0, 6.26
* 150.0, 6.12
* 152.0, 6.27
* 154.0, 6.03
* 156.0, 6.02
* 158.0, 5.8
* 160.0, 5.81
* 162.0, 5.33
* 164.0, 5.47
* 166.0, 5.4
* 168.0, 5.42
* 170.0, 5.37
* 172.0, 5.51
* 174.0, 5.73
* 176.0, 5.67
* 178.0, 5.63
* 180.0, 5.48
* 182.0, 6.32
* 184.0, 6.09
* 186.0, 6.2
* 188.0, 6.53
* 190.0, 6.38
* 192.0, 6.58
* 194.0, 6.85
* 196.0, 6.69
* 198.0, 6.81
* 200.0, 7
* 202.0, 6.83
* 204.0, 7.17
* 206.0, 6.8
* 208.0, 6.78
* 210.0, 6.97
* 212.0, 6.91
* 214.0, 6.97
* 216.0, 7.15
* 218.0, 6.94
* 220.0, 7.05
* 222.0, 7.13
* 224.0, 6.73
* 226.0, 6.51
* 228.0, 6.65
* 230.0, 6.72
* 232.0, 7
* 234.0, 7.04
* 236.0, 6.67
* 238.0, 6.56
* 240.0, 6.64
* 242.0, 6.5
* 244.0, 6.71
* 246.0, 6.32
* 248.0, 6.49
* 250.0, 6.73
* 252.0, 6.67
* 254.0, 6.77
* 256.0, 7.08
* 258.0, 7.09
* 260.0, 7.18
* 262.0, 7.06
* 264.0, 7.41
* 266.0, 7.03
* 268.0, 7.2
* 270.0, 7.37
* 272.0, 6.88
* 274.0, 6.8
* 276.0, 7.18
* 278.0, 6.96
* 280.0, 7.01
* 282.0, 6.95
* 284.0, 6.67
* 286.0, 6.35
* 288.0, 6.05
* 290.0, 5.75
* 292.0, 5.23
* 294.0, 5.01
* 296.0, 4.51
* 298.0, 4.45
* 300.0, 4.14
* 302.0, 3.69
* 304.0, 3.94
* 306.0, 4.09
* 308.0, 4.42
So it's 1.22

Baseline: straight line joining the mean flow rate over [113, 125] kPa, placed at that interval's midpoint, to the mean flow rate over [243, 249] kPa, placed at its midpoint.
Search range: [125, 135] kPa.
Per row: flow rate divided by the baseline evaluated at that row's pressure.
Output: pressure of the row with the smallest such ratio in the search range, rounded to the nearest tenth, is 132.0 kPa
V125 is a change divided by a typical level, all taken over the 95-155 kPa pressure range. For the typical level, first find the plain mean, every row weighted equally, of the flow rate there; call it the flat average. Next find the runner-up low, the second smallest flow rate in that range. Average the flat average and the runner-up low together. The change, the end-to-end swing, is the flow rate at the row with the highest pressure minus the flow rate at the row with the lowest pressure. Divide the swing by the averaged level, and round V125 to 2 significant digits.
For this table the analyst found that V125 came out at -0.17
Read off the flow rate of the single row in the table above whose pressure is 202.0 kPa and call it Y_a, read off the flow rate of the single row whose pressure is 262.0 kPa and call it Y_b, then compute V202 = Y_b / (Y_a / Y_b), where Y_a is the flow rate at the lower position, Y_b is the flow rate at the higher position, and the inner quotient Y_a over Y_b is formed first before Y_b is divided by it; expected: 7.3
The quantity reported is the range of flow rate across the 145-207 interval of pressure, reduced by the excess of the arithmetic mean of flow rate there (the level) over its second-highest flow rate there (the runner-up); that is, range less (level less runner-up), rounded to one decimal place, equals 2.7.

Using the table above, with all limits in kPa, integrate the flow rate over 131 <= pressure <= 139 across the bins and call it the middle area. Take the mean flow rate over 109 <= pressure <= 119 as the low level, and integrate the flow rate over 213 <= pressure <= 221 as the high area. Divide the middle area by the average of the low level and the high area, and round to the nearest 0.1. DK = 1.7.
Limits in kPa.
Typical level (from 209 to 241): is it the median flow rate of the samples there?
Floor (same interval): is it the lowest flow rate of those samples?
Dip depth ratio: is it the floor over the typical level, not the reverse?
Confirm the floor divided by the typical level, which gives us 0.94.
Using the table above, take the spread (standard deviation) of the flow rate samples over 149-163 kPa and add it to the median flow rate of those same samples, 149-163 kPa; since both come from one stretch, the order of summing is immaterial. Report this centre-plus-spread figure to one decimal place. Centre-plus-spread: 6.3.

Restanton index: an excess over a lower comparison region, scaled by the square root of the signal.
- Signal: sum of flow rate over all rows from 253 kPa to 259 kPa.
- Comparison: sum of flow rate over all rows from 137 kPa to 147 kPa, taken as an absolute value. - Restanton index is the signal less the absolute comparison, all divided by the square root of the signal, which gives -2.7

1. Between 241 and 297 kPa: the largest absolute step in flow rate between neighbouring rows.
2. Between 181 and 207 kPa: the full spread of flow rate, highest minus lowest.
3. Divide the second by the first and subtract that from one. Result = -1.1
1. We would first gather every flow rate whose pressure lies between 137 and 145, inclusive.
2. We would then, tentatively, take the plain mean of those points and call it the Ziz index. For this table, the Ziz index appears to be 6.70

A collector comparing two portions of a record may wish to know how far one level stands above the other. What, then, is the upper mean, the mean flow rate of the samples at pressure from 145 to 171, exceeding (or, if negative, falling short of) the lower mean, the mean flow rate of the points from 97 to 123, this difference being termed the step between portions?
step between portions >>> -1.0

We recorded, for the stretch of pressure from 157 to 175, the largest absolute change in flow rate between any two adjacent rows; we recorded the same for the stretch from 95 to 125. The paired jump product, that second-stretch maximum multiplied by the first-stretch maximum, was 0.25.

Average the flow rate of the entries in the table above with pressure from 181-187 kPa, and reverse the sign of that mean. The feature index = -6.2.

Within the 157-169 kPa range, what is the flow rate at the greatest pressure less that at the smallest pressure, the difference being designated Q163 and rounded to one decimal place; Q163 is -0.4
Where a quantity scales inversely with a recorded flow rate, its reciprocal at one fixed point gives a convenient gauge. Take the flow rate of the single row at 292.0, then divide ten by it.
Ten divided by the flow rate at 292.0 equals 1.9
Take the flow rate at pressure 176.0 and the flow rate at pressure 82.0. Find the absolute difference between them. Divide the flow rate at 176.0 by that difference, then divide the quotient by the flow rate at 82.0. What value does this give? 1.4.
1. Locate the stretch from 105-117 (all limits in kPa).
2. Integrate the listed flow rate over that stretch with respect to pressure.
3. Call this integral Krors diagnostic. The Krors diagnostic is 81.0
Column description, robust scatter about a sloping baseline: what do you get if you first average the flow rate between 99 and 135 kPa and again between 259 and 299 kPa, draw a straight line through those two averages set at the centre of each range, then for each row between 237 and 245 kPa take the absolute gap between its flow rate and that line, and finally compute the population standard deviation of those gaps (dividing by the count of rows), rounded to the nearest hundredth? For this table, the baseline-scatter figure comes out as 0.07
